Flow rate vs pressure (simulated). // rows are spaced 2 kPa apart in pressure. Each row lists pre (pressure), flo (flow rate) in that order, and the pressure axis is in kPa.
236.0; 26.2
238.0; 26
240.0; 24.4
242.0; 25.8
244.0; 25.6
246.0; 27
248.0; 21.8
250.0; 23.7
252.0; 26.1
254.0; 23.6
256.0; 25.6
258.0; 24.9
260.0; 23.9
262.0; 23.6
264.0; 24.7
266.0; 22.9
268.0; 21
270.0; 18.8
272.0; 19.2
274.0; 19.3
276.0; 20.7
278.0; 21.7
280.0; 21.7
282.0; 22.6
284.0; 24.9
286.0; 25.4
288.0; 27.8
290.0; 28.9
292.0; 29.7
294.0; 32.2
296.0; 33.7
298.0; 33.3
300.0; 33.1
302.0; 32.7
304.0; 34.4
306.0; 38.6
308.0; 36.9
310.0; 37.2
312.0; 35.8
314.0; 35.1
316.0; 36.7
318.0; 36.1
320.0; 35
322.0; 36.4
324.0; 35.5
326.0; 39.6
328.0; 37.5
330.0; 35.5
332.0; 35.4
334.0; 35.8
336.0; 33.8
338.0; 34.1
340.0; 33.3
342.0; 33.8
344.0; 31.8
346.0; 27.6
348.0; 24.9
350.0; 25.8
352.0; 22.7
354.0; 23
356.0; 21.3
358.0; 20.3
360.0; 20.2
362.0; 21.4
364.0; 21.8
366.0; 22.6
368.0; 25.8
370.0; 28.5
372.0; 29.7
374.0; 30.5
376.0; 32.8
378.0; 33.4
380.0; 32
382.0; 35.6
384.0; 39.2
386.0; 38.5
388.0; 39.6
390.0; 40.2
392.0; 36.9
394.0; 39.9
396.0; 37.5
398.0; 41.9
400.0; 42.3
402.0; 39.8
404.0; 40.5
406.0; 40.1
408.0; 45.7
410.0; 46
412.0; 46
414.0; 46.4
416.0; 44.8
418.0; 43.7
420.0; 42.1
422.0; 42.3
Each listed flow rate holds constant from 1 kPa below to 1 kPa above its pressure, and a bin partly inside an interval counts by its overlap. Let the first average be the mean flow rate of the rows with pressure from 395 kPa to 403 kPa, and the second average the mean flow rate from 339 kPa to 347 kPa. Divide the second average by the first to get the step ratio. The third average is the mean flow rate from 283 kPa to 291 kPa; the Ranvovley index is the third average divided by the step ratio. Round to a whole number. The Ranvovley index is 34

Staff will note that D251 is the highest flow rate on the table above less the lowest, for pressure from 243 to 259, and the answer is 5.2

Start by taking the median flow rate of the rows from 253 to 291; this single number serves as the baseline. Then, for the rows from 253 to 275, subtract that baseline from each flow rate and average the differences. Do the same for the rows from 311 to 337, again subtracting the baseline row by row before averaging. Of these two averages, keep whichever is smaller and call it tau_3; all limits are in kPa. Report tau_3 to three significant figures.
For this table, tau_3 -1.10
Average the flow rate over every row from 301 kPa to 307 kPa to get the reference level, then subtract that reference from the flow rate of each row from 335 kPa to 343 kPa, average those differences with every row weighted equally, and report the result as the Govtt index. -1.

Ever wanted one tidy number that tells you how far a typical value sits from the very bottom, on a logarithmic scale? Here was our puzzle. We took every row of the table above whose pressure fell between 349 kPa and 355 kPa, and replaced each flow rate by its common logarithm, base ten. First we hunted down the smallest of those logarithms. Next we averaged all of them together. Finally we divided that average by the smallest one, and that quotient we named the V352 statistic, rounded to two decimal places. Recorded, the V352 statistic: 1.02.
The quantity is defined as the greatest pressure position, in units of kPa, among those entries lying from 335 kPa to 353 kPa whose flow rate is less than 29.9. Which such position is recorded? 352.0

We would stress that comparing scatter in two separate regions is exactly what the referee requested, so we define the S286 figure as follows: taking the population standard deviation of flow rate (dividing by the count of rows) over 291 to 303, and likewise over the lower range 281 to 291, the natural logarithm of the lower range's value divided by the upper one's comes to 0.52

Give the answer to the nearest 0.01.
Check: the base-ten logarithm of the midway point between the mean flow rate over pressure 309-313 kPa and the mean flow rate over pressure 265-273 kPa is 1.45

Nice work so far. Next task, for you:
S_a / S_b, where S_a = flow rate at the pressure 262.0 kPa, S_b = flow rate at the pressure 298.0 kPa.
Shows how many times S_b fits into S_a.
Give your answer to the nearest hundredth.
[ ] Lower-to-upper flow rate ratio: 0.71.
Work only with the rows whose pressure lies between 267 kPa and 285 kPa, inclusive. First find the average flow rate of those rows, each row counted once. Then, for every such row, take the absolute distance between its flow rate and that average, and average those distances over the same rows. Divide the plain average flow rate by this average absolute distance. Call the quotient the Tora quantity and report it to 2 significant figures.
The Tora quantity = 15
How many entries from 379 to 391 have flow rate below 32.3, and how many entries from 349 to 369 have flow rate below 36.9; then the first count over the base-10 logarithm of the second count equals 1.0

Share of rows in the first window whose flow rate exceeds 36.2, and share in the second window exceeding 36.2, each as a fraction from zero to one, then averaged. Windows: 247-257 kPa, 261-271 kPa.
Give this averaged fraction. 0.00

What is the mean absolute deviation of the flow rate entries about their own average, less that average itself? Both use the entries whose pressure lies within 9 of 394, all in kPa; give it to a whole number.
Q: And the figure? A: -38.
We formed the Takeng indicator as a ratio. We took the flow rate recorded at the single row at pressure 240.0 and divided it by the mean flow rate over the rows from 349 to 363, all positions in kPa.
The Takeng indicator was 1.1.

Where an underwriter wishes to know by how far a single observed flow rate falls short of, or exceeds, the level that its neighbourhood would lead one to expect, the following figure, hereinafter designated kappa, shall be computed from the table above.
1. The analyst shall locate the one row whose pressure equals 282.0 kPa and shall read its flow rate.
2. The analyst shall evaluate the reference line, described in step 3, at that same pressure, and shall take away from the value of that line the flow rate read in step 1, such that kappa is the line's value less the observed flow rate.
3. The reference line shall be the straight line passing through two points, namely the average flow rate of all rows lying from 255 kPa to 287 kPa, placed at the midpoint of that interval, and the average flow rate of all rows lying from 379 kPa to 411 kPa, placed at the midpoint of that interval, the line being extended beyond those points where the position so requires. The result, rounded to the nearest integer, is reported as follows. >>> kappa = 1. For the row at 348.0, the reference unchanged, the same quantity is 8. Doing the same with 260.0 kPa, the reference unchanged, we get -3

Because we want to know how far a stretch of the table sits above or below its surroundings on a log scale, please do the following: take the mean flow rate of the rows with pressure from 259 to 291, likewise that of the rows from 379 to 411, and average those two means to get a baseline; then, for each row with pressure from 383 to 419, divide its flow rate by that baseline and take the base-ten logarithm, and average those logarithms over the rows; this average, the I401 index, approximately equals 0.12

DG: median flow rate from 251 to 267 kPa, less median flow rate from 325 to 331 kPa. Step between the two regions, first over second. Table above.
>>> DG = -13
